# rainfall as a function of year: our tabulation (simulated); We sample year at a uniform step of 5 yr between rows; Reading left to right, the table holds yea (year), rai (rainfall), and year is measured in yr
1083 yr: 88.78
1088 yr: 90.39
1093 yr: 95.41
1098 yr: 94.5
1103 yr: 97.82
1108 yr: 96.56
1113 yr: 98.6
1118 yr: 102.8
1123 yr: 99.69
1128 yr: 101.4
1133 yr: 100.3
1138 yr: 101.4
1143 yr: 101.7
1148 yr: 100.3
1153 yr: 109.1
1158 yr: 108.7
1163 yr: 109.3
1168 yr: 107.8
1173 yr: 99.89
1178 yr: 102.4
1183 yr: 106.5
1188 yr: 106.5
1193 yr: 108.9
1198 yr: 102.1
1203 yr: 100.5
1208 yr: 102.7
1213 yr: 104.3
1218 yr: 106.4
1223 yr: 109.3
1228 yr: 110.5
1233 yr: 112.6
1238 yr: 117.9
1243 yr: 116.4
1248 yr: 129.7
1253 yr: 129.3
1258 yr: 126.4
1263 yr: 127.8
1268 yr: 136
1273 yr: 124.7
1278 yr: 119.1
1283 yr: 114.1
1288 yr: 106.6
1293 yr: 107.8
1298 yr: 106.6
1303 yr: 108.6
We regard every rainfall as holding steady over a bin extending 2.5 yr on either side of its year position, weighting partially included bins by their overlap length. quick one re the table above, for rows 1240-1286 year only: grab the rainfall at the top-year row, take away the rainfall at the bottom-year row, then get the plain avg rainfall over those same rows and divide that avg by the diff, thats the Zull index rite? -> -54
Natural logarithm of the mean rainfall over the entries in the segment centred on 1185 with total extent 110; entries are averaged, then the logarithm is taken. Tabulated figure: 4.66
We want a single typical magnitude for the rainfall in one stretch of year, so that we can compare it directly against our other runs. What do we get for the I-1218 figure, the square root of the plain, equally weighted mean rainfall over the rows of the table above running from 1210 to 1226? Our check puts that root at 10.3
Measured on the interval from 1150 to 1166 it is 10.4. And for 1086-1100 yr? 9.7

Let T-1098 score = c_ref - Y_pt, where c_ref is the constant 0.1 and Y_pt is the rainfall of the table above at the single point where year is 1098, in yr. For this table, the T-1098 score -94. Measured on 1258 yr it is -126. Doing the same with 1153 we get -109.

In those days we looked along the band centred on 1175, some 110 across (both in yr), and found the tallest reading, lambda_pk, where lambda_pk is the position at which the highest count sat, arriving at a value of 1228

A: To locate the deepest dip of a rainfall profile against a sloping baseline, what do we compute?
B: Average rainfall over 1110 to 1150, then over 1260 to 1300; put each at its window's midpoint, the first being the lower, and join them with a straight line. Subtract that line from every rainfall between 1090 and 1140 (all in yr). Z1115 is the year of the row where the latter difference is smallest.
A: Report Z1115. 1098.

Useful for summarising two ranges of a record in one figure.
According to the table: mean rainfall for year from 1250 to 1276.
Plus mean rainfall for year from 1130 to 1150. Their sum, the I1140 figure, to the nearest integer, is 230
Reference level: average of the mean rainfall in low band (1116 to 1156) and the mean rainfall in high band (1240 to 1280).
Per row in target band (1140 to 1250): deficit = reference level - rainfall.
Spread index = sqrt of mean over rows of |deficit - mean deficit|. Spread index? 2.2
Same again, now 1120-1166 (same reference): 1.9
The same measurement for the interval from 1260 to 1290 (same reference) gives 2.8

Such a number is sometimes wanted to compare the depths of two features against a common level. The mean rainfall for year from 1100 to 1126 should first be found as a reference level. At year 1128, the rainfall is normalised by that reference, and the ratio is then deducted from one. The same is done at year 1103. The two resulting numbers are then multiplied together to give -0.0003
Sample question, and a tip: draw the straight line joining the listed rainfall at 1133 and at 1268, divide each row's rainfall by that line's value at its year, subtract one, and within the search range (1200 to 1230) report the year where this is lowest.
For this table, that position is 1203 yr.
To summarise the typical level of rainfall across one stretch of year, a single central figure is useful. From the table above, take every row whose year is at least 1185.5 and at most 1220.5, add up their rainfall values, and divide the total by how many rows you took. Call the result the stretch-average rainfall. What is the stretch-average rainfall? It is 104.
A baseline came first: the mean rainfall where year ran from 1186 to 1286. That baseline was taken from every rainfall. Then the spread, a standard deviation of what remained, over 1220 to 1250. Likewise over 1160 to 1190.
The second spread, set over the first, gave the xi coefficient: 0.47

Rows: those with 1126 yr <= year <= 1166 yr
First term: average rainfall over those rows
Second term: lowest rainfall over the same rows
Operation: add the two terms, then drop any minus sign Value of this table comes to 204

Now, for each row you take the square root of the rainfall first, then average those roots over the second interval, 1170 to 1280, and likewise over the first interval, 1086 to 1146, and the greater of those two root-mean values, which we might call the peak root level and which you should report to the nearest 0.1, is 10.6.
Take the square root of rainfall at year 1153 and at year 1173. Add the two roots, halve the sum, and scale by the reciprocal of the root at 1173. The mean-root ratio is 1.02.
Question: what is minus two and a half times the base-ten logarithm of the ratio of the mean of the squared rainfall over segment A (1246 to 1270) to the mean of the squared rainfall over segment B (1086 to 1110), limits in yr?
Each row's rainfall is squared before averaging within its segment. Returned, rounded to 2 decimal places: -0.68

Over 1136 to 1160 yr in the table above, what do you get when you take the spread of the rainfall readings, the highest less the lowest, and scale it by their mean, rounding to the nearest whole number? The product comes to 917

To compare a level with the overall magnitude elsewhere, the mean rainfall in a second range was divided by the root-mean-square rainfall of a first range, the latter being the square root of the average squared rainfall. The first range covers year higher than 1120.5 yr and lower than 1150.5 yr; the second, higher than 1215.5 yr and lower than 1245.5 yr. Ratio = 1.11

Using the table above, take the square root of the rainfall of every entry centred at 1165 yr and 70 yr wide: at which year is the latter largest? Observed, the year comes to 1163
